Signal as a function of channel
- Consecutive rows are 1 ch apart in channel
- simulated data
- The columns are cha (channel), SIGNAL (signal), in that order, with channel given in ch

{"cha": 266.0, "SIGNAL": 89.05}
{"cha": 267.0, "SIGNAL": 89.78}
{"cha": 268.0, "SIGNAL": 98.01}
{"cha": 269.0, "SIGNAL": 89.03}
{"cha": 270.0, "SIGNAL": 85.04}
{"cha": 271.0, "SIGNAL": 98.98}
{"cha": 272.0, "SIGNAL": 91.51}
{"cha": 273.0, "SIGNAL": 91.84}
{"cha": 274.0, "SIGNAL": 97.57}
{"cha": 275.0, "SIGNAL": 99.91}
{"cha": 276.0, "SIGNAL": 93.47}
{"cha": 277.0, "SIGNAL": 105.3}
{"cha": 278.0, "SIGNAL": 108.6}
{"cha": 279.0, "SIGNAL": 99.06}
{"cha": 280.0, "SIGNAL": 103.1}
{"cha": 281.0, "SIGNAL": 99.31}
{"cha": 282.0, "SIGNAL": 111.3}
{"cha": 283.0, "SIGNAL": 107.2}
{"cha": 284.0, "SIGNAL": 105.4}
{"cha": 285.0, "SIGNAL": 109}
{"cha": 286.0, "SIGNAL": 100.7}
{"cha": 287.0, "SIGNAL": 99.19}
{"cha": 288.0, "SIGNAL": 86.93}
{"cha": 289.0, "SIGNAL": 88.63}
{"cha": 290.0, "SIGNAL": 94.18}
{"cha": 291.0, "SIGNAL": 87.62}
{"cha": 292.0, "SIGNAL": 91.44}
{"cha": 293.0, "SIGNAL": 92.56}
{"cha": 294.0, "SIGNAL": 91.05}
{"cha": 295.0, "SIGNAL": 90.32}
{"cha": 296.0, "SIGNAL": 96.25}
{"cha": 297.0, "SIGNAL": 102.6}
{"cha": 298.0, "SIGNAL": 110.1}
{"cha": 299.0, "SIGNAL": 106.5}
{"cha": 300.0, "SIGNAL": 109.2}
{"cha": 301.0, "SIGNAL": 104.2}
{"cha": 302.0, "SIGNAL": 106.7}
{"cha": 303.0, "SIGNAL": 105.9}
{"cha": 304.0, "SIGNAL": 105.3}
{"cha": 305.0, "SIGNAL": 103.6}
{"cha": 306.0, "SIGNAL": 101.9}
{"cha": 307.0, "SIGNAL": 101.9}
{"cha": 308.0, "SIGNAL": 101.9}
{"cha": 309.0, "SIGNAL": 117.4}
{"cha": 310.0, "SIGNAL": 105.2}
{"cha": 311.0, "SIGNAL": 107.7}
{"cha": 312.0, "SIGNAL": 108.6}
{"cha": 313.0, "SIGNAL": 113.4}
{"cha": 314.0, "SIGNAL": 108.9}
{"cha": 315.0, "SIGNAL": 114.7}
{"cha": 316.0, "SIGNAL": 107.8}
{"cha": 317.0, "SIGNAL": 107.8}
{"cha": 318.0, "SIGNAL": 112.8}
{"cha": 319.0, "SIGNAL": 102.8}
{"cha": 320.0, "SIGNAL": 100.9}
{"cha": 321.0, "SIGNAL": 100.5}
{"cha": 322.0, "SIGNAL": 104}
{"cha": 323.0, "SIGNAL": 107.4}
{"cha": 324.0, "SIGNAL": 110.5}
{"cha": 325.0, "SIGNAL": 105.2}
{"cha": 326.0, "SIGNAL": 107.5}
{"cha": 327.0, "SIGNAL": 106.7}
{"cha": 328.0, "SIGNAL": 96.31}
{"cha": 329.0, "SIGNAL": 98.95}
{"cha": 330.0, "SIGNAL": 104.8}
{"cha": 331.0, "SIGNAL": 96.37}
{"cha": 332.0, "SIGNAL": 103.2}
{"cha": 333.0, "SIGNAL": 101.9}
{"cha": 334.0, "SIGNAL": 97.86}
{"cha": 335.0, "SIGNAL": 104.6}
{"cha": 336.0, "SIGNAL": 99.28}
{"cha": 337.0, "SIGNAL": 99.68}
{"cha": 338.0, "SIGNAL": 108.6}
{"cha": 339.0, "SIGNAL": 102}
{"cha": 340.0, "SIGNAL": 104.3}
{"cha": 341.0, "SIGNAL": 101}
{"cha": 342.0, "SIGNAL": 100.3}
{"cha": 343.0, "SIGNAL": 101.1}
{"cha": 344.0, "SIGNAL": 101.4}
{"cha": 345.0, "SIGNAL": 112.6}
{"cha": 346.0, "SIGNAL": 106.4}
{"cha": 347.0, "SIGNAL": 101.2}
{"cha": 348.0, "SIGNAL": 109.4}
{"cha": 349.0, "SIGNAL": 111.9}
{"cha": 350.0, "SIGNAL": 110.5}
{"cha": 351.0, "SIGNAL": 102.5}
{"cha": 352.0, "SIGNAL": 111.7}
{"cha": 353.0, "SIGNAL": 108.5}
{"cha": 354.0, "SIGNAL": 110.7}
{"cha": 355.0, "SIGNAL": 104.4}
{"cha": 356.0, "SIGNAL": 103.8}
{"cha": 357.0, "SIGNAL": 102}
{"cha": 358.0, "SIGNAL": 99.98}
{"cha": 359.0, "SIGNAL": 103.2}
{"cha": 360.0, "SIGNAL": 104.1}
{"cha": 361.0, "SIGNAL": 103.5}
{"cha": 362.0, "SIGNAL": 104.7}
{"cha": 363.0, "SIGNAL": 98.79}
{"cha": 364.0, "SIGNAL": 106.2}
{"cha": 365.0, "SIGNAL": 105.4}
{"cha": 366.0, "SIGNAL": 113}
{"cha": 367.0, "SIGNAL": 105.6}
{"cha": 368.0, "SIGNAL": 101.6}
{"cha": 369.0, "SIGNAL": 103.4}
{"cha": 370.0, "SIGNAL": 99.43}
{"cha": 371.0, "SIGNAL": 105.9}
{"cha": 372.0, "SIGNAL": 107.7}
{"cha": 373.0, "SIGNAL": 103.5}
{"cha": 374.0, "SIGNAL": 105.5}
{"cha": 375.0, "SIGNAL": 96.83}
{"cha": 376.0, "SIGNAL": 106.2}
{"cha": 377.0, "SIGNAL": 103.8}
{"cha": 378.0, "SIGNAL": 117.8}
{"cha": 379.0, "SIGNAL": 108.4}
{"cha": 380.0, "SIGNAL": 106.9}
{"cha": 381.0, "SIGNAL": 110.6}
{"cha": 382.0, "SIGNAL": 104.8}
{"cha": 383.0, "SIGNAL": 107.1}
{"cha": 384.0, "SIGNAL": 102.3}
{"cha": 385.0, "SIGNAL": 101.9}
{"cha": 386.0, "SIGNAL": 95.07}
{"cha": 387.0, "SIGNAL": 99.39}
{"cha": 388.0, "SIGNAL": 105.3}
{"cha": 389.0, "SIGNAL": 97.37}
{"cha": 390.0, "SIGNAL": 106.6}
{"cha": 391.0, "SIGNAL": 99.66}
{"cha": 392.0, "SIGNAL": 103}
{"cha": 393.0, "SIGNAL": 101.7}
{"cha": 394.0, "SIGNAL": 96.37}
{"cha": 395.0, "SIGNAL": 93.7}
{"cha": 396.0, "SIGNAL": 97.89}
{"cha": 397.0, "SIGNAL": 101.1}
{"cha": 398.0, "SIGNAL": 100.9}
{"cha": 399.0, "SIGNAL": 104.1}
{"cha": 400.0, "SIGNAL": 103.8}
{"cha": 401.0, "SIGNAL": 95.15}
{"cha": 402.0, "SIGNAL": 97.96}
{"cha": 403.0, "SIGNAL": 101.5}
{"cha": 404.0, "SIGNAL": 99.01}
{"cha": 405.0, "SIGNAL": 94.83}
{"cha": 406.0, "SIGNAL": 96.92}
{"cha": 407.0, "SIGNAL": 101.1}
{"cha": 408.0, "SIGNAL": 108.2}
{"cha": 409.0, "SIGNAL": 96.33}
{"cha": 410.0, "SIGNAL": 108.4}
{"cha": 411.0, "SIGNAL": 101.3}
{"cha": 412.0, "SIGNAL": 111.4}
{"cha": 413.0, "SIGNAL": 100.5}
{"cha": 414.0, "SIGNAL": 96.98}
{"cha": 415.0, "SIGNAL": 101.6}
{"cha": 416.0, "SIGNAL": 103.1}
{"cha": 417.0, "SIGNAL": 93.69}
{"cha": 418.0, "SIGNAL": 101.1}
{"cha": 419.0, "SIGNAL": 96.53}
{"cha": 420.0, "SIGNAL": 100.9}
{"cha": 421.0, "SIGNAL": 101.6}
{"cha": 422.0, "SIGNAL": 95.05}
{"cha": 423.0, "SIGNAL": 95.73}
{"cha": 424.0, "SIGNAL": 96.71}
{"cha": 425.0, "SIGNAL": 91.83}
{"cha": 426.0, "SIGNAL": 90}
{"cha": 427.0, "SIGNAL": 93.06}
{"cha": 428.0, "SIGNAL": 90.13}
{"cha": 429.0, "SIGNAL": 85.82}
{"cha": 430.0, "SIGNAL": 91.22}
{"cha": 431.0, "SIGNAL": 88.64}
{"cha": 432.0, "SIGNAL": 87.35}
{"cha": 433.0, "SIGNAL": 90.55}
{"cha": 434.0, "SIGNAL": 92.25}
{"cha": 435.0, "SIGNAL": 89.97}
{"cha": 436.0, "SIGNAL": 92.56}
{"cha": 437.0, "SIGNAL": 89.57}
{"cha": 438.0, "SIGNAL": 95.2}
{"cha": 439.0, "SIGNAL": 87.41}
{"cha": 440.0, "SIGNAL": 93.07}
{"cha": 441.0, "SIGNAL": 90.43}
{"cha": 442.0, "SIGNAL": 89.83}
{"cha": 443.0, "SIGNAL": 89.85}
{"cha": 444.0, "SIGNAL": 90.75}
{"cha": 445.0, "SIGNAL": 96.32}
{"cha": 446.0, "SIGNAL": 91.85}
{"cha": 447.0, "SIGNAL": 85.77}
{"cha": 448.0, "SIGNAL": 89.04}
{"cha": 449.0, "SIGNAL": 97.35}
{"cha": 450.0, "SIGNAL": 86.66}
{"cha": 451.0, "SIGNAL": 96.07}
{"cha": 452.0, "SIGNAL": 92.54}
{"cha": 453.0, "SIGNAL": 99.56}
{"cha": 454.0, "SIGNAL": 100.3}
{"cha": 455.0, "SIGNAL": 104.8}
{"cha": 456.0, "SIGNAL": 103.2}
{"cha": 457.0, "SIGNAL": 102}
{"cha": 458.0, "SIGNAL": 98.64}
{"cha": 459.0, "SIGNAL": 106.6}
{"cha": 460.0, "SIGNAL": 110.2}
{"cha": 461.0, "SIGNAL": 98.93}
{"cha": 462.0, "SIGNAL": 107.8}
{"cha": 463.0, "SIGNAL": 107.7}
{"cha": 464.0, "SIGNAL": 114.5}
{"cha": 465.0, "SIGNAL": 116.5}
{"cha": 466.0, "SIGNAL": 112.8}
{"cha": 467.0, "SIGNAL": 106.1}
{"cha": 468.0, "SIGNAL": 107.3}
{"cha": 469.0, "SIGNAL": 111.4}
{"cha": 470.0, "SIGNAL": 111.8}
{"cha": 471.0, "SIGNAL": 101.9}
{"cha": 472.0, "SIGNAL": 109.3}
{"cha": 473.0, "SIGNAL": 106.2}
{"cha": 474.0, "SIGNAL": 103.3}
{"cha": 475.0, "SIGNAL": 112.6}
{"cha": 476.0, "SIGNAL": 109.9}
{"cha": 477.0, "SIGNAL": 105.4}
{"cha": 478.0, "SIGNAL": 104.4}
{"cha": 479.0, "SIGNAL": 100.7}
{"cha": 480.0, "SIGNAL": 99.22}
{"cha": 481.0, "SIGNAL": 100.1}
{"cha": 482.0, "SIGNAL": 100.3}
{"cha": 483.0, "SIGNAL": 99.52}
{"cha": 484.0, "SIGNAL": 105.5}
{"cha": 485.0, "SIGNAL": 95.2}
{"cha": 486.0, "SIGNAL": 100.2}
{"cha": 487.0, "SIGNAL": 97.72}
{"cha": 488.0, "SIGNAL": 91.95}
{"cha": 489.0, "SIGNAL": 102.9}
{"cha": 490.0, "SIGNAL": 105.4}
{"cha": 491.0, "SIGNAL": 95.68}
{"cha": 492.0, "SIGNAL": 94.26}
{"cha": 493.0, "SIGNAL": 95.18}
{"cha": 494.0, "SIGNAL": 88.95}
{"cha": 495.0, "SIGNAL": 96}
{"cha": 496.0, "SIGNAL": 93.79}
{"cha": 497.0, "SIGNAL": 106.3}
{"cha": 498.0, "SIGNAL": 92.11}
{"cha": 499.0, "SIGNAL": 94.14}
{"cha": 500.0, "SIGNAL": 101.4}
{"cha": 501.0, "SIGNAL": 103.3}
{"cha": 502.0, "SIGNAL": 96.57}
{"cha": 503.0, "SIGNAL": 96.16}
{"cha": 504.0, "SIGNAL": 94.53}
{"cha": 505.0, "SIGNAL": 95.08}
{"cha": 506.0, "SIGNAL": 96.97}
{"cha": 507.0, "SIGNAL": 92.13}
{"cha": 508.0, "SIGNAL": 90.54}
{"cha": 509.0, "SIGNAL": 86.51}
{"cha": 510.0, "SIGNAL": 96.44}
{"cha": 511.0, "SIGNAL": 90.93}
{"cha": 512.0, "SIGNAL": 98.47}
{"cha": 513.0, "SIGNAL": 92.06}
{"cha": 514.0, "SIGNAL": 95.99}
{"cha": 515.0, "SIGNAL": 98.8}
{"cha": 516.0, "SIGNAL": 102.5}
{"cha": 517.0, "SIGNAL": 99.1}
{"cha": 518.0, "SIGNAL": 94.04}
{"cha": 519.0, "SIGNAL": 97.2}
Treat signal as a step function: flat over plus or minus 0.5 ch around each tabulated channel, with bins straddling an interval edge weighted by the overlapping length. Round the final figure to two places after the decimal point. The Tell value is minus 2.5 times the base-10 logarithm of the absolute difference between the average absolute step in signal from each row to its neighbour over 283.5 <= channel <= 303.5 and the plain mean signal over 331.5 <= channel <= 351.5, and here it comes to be -5.00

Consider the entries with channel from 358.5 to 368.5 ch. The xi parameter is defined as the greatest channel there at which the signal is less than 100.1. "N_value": 363.0 ch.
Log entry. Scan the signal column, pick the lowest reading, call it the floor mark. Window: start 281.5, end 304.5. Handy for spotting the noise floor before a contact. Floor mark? 86.93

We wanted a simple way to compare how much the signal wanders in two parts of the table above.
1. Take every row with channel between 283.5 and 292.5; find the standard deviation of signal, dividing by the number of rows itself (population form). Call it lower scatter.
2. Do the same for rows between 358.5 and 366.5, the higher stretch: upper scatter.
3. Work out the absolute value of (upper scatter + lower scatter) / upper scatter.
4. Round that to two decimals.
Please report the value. 3.05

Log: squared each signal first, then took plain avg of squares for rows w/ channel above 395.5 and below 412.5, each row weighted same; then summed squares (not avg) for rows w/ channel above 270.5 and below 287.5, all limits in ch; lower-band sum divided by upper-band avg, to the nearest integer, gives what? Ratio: 17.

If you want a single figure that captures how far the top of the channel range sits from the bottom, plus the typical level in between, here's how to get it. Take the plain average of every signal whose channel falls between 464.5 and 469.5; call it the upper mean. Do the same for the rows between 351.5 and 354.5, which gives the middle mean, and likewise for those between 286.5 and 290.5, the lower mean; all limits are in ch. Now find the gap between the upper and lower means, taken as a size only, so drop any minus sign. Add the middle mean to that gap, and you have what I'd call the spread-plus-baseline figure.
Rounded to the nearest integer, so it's 129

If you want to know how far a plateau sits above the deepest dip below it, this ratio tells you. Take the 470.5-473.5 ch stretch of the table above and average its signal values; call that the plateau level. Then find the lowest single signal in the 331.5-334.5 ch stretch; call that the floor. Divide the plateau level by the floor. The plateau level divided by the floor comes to 1.08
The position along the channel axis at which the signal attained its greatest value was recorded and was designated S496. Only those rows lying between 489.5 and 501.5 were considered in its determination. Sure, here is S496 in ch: 497.0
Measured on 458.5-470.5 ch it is 465.0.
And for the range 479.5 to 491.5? 484.0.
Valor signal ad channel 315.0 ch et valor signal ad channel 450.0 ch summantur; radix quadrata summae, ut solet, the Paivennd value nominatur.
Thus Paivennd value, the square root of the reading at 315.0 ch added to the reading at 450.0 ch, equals 14.2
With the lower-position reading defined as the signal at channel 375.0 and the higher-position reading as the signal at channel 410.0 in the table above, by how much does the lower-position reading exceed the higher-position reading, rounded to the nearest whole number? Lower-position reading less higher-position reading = -12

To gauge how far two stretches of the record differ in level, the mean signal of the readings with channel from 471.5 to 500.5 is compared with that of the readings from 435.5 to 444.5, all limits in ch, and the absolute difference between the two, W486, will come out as 9.3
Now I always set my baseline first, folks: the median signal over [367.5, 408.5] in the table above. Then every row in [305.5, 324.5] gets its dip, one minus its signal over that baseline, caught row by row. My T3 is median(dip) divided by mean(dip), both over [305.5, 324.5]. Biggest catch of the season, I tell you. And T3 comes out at 1.1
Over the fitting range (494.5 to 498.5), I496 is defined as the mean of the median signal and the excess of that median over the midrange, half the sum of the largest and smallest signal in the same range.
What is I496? 45.3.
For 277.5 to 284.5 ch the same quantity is 52.8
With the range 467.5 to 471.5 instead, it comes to 55.9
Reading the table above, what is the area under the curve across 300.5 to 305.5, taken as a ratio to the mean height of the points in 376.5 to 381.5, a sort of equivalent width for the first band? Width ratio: 4.80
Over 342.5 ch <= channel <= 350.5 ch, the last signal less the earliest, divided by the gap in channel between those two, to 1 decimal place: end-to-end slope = 1.3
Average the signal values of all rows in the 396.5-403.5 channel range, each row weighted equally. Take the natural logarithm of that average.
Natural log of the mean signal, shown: 4.61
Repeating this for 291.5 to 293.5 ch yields 4.52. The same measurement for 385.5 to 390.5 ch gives 4.61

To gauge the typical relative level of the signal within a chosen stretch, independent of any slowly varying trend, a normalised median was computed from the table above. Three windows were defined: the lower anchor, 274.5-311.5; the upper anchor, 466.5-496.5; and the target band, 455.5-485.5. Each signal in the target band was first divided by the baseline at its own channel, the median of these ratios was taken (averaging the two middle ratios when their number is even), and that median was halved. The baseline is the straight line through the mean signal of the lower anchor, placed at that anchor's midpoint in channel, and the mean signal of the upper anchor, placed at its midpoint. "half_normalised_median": 0.520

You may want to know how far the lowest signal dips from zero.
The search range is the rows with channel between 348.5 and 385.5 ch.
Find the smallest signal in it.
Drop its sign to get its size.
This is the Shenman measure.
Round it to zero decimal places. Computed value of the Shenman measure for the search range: 97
